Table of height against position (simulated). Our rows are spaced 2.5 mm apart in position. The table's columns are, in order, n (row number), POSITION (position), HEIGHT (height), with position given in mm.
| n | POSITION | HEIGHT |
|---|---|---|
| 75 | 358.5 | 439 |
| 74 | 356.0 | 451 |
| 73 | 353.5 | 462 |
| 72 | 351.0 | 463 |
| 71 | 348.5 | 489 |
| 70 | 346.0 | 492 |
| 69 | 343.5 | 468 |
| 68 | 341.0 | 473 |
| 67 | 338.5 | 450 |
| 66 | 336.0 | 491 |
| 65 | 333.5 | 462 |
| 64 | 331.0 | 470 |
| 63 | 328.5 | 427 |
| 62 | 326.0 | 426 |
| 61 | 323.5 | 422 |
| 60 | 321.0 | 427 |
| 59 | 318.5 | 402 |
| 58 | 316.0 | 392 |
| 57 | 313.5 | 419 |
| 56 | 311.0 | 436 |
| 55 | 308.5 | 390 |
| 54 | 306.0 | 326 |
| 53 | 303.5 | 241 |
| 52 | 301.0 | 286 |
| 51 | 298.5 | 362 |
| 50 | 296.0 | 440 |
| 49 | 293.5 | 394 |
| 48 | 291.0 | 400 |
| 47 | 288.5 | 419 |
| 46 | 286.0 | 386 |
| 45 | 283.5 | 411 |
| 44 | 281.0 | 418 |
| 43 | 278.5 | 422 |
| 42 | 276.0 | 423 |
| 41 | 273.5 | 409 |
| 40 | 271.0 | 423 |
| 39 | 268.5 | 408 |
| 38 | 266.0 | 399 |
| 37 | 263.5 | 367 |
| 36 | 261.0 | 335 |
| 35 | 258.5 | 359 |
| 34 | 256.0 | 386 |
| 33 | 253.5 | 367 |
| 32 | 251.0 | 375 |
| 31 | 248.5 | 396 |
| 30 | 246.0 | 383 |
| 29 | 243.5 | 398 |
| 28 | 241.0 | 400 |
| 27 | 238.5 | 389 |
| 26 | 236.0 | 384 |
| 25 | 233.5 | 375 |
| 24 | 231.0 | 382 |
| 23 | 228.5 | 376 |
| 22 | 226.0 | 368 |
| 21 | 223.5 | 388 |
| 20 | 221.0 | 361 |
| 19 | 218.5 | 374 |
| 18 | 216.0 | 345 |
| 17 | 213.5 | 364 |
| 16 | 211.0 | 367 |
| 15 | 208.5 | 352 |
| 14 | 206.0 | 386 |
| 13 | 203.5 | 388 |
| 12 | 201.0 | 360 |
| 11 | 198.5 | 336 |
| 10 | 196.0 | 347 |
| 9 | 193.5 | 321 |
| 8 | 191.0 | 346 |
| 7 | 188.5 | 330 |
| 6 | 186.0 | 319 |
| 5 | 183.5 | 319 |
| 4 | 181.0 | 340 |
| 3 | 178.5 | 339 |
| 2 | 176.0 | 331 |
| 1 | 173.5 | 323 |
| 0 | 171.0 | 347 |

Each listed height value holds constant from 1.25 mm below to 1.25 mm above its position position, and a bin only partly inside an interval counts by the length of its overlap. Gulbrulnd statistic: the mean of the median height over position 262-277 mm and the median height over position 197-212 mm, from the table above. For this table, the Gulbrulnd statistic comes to 386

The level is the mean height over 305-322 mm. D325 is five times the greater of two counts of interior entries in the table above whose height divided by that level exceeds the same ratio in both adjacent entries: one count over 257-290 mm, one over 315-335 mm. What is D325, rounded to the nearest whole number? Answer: 10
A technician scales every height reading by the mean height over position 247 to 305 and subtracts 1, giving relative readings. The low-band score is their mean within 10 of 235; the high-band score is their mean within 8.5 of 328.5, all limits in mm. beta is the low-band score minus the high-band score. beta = -0.16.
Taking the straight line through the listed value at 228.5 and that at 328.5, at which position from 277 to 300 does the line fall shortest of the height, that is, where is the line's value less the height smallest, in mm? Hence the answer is 296.0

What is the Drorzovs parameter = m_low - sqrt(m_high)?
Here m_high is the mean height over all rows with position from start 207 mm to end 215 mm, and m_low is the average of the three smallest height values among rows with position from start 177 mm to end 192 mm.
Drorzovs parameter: 304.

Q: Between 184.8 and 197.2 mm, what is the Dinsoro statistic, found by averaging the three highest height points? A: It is 341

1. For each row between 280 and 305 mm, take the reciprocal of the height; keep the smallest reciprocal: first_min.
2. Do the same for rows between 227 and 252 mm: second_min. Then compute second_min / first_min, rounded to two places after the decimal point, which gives 1.10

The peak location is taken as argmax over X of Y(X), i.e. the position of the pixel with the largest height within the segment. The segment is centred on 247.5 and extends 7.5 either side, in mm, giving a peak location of 241.0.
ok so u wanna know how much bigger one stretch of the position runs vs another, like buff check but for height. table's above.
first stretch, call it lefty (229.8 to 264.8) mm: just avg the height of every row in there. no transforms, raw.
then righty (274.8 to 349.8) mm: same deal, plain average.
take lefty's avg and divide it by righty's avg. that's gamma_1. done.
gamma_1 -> 0.911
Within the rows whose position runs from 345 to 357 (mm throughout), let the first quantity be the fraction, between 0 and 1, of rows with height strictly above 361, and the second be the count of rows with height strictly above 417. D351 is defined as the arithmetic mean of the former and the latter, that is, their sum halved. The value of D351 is 3.0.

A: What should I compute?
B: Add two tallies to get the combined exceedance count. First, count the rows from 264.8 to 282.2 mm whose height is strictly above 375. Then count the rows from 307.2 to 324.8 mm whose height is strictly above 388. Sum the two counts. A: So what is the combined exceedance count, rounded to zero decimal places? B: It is 14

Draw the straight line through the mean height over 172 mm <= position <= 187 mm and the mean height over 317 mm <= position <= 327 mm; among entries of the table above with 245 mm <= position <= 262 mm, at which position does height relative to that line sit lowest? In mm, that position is 261.0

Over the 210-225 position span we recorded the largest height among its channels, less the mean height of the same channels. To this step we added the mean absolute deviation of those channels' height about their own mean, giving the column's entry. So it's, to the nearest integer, 31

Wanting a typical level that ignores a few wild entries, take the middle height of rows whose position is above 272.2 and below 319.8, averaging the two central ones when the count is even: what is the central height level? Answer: 402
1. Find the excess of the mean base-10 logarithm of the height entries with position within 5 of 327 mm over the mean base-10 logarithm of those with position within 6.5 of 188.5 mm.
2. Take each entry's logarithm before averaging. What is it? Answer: 0.12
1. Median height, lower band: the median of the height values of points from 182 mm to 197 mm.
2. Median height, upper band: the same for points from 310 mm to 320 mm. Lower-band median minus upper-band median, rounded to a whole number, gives -85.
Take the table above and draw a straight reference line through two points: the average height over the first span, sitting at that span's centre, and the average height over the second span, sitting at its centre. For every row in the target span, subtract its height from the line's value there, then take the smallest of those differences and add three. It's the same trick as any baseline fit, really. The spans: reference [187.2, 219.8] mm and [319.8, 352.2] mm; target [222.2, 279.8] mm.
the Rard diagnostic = -14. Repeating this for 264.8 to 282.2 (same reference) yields -12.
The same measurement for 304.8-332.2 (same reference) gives -12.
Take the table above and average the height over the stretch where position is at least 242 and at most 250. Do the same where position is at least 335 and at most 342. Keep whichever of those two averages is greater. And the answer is 471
